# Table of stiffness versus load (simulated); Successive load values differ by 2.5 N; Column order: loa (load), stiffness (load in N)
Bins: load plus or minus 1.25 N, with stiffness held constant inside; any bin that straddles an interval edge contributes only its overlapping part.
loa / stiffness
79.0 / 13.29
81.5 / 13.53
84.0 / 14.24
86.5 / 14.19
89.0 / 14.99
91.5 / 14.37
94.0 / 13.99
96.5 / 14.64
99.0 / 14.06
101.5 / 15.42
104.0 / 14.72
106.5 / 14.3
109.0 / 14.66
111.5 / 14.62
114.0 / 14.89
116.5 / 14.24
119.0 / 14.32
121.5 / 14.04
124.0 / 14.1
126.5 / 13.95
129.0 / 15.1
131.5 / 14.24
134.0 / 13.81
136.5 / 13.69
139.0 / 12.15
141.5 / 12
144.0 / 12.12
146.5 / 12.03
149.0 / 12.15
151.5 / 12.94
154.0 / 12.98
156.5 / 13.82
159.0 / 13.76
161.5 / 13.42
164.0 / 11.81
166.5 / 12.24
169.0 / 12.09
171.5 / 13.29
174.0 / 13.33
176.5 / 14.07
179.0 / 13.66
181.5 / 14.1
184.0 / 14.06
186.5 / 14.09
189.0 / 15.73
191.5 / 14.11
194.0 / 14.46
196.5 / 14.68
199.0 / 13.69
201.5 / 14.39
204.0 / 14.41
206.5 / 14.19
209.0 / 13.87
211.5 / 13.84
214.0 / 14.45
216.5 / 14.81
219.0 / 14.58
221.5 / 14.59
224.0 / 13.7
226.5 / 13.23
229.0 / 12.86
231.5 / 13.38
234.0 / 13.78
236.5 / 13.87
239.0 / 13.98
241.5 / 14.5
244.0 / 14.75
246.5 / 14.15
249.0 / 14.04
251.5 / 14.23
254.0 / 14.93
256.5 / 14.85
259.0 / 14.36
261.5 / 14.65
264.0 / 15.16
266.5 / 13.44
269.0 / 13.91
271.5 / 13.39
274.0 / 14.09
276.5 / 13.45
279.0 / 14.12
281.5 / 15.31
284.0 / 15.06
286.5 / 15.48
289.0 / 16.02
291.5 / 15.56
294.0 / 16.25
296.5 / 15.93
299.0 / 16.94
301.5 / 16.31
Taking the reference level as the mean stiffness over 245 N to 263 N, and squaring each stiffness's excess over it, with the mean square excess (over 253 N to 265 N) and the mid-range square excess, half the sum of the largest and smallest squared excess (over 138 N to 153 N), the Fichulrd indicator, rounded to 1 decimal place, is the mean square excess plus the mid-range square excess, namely 4.4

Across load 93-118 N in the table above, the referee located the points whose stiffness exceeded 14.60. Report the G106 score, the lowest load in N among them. 96.5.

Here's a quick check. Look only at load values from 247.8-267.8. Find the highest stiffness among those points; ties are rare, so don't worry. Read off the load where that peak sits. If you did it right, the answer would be 264.0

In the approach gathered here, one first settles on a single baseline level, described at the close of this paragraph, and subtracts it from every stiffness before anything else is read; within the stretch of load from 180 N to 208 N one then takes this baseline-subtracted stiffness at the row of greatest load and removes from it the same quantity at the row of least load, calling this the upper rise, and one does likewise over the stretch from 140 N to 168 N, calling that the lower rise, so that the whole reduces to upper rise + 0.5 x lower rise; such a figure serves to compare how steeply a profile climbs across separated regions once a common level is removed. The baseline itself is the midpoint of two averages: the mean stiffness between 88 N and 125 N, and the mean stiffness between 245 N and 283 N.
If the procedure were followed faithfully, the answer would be 0.2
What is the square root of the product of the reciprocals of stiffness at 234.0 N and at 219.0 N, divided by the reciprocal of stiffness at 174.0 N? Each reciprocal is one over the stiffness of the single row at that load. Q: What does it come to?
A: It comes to 0.94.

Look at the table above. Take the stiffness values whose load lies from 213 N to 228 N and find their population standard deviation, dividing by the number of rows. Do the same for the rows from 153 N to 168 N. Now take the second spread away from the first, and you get -0.19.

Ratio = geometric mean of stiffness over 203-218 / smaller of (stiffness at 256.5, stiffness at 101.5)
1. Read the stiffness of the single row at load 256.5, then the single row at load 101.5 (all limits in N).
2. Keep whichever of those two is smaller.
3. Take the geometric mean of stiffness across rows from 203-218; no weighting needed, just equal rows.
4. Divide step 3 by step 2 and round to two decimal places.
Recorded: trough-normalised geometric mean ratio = 0.96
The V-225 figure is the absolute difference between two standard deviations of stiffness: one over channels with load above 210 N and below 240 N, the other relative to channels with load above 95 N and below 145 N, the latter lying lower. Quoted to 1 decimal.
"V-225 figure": 0.4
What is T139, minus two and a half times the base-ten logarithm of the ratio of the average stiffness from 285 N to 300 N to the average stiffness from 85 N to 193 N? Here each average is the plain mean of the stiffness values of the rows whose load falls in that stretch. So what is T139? -0.16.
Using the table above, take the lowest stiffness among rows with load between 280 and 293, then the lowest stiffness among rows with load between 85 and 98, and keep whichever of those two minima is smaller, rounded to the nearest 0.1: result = 14.0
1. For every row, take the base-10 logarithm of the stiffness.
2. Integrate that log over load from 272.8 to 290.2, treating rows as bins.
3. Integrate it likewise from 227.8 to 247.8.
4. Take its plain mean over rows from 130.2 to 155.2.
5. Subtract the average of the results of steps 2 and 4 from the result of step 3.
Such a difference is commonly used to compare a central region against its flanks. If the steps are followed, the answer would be 12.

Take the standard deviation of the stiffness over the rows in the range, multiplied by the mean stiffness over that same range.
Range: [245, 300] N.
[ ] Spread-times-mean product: 14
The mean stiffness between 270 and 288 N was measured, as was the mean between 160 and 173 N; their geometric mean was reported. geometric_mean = 13.5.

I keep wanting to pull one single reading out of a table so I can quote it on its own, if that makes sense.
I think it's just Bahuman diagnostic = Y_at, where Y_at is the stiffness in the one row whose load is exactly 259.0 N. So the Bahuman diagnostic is 14.36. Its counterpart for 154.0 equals 12.98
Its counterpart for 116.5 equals 14.24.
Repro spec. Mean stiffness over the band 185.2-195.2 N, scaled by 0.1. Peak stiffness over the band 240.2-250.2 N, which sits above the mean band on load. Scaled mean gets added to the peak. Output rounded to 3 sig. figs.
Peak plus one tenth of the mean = 16.2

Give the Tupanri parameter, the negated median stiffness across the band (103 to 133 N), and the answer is -14.3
